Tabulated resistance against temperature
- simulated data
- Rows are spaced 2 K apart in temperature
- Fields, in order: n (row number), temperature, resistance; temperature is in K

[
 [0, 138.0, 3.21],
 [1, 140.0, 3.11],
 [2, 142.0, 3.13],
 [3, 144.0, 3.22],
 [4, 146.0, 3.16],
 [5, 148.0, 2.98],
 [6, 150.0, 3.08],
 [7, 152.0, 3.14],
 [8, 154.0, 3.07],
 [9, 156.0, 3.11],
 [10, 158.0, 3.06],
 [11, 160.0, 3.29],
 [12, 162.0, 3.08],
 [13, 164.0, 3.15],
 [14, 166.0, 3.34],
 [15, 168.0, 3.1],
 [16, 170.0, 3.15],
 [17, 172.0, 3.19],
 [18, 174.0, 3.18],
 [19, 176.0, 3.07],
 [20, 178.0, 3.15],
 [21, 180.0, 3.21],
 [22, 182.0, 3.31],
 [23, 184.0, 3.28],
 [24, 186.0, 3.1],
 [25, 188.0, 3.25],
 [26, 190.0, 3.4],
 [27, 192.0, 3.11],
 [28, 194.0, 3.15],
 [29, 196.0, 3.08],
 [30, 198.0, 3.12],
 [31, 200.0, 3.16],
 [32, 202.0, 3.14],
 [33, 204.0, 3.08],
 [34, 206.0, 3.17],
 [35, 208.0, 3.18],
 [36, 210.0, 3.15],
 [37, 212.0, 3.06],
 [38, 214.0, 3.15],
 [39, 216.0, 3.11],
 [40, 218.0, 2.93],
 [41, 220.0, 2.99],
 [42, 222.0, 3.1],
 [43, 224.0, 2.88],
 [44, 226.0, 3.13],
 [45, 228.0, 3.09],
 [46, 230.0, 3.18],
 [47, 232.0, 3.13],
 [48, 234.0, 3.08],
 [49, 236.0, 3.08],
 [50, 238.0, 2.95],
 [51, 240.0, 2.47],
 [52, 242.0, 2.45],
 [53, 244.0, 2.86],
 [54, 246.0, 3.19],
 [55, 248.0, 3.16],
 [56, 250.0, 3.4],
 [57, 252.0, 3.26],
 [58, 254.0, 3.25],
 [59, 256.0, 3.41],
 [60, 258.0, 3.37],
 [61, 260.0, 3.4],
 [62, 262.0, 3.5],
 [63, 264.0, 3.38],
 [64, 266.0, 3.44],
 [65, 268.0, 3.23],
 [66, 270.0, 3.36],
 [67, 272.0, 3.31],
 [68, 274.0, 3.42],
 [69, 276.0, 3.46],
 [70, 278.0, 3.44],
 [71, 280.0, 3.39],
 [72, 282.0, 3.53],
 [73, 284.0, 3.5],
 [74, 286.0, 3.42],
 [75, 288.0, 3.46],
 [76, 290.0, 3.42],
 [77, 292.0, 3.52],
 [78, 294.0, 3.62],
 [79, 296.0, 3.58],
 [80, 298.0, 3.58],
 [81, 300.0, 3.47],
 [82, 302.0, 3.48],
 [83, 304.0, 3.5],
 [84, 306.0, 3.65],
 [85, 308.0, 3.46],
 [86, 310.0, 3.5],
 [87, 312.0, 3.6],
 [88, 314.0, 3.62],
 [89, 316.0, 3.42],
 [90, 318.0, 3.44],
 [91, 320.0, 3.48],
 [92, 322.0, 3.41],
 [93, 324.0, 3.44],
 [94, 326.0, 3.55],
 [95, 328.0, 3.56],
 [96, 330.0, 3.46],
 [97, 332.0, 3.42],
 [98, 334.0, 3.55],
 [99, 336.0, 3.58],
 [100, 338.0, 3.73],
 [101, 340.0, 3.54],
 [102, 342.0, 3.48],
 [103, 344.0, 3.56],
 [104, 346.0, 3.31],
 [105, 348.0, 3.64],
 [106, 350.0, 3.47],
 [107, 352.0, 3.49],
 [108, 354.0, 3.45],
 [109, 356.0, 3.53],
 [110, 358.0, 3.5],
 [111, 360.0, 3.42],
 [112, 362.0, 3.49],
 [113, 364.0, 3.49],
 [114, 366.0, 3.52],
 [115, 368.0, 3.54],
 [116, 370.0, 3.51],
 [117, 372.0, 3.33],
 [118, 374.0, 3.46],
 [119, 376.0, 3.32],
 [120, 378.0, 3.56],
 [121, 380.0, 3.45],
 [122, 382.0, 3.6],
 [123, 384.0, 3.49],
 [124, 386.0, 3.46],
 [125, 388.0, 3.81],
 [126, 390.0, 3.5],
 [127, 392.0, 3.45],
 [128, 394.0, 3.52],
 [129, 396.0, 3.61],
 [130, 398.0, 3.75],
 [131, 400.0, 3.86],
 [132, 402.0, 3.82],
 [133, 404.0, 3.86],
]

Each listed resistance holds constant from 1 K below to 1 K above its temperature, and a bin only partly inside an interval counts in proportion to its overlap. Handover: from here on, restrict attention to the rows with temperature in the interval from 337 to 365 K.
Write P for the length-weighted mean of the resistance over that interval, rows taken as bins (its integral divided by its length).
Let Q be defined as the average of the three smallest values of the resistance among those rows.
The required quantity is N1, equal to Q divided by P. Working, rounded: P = 3.51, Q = 3.39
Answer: 0.968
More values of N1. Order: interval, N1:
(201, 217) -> 0.985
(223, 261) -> 0.839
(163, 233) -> 0.934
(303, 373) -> 0.956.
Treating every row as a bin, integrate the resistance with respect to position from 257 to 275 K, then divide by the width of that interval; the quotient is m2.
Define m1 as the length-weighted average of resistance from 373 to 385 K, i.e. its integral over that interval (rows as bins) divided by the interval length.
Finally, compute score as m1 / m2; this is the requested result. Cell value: 1.03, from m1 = 3.48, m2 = 3.4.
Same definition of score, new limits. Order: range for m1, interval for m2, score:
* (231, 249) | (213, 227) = 0.96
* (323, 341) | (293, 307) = 1.00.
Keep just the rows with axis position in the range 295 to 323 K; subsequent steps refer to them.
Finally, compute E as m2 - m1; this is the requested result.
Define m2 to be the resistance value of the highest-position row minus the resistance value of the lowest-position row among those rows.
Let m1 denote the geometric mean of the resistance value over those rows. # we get -3.68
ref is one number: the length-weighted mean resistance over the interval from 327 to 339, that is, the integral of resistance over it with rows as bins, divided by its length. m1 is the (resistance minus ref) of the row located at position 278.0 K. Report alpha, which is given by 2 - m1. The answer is 2.11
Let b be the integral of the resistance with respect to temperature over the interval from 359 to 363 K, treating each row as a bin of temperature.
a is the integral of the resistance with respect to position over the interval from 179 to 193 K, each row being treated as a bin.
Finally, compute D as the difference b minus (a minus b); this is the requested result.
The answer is -18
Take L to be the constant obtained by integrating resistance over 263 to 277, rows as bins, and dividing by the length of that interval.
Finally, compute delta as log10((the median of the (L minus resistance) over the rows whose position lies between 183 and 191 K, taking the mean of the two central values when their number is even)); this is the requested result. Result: -0.97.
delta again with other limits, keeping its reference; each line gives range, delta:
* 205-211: -0.70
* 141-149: -0.65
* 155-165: -0.58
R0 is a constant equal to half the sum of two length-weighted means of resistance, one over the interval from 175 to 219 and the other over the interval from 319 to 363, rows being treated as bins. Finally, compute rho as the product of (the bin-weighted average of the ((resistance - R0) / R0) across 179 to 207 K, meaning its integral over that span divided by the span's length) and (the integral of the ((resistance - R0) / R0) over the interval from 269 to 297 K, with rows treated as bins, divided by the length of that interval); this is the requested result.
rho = -0.002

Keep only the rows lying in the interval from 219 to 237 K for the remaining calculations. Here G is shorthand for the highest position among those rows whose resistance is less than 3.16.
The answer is 236.0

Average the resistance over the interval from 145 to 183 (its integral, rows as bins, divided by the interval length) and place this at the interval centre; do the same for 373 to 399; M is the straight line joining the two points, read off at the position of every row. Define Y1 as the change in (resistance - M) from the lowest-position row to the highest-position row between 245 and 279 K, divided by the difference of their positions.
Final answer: 0.006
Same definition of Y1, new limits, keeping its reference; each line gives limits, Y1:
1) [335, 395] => -0.003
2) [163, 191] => 0.008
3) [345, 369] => 0.009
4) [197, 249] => -0.001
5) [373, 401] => 0.014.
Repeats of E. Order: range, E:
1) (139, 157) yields -3.11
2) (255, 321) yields -3.39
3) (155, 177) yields -3.20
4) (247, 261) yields -3.08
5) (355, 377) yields -3.67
